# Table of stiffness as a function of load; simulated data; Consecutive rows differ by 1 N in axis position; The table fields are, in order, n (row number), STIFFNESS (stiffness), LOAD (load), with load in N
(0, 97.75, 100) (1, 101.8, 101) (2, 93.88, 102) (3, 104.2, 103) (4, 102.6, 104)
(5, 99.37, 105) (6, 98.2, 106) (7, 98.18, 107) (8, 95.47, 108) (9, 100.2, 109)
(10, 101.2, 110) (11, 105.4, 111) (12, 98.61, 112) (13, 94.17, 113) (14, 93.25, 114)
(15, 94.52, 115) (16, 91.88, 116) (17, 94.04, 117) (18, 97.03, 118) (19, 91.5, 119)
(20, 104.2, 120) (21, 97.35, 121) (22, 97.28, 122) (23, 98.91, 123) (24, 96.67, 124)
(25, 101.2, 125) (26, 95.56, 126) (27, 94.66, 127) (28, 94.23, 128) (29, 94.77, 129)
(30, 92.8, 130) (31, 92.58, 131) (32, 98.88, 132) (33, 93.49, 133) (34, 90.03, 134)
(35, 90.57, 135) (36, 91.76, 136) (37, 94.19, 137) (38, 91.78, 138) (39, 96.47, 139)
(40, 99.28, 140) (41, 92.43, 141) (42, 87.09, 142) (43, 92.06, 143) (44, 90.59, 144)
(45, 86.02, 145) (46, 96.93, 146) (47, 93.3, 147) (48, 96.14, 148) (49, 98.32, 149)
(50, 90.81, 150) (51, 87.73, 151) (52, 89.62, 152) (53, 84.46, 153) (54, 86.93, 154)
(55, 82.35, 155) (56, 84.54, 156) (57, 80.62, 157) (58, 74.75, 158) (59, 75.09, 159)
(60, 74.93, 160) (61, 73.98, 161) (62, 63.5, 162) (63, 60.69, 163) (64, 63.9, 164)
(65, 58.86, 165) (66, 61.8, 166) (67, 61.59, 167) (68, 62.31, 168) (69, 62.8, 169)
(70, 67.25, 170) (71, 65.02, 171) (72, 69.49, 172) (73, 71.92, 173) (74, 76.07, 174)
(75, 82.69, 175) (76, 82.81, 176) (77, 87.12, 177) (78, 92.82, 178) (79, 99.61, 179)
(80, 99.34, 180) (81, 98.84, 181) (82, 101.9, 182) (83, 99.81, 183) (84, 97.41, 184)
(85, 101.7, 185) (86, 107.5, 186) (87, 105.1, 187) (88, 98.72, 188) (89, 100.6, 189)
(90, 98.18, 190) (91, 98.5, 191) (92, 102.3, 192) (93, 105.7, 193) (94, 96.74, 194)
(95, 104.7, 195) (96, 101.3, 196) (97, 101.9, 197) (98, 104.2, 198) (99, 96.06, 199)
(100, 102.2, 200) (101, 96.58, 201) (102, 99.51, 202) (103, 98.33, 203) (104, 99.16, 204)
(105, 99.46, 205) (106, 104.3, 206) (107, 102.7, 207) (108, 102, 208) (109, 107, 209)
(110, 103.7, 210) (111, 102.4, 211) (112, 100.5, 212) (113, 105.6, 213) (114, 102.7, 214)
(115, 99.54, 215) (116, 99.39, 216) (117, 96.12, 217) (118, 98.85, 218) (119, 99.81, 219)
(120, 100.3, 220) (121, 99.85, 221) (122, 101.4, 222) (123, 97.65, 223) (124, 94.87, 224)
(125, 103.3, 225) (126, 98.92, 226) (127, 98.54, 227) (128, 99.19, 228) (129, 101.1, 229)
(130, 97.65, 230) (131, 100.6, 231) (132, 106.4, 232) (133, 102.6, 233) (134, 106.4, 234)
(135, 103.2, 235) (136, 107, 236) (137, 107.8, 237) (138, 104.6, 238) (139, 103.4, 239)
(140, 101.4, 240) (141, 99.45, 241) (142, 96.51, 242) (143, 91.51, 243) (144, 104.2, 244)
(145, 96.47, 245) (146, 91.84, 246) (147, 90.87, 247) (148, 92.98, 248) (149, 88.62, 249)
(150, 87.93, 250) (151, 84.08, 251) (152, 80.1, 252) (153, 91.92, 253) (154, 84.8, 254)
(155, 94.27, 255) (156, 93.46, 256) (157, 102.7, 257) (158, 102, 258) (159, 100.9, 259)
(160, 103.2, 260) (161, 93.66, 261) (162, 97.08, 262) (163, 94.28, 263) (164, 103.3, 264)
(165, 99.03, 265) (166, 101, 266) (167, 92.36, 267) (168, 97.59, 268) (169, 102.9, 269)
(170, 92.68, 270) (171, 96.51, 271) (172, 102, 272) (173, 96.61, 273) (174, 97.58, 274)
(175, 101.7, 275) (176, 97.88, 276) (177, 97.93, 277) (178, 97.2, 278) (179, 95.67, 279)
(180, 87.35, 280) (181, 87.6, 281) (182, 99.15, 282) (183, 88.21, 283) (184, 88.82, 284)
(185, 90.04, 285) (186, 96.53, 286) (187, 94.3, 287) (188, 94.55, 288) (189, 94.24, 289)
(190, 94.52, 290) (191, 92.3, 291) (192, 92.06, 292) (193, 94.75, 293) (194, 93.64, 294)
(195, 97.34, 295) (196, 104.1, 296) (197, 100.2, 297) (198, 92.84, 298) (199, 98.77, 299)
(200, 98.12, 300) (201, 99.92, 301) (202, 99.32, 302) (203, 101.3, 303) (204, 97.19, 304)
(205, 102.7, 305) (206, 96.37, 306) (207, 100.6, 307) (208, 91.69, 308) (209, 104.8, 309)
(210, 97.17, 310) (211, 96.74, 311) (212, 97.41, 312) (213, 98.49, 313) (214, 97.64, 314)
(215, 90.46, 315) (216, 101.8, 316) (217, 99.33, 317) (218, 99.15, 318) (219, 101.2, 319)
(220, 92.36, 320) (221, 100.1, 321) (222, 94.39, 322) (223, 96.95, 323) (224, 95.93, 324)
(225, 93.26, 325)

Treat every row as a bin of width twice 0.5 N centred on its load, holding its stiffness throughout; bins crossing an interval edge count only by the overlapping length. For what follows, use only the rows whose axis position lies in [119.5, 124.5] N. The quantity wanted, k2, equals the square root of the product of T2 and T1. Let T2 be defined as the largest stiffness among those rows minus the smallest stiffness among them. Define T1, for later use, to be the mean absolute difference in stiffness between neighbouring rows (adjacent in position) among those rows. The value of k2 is 4.5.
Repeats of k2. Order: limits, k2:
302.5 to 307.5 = 5.7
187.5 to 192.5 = 2.9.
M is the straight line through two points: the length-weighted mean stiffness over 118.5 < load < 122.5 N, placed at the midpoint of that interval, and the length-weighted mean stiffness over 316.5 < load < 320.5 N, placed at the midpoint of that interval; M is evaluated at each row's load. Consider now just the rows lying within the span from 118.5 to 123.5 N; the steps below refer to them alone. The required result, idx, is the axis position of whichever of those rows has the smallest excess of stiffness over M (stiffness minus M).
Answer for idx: 119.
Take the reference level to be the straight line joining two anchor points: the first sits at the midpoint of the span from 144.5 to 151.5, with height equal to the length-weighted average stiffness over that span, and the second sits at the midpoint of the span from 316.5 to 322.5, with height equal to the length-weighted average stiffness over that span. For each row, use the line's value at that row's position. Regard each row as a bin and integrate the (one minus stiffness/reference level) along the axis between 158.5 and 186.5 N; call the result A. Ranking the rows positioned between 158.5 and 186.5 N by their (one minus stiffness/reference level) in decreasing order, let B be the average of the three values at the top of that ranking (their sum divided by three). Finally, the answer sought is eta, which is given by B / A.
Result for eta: 0.08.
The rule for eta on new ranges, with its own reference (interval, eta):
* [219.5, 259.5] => -0.14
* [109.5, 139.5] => -0.01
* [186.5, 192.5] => 0.11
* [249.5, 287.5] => 0.29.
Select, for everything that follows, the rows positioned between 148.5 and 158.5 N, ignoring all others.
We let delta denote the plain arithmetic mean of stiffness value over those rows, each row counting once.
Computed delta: 86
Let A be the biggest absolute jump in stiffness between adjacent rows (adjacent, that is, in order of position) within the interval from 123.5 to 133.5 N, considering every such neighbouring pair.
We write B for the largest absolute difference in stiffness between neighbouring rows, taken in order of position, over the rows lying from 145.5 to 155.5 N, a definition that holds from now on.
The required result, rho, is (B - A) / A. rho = 0.19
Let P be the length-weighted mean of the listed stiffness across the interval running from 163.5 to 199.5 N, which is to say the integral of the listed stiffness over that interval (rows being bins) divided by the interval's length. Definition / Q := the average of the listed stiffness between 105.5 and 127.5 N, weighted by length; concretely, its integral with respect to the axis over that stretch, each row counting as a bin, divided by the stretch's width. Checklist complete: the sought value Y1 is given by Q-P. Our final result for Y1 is 9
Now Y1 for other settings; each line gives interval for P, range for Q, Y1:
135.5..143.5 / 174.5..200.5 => 6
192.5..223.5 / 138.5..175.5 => -21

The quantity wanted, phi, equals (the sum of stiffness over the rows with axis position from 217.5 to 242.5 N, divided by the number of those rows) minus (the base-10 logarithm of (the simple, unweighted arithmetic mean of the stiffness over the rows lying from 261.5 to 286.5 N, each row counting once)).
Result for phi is 99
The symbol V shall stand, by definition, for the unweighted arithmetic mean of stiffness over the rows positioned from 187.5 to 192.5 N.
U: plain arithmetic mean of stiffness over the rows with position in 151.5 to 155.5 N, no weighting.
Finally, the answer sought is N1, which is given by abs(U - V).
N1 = 14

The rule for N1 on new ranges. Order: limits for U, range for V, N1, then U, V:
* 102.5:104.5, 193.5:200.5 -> 2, 103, 101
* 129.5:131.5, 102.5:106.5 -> 8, 93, 101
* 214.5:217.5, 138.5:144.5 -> 5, 98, 93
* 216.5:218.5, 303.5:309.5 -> 1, 97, 99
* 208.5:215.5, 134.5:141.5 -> 9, 103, 94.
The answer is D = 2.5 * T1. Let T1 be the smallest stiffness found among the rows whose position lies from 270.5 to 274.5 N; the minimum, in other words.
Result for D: 241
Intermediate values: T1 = 96.51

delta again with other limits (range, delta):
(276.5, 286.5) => 93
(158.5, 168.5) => 66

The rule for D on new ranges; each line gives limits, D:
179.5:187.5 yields 244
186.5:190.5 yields 245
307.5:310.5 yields 229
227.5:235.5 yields 244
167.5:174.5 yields 156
